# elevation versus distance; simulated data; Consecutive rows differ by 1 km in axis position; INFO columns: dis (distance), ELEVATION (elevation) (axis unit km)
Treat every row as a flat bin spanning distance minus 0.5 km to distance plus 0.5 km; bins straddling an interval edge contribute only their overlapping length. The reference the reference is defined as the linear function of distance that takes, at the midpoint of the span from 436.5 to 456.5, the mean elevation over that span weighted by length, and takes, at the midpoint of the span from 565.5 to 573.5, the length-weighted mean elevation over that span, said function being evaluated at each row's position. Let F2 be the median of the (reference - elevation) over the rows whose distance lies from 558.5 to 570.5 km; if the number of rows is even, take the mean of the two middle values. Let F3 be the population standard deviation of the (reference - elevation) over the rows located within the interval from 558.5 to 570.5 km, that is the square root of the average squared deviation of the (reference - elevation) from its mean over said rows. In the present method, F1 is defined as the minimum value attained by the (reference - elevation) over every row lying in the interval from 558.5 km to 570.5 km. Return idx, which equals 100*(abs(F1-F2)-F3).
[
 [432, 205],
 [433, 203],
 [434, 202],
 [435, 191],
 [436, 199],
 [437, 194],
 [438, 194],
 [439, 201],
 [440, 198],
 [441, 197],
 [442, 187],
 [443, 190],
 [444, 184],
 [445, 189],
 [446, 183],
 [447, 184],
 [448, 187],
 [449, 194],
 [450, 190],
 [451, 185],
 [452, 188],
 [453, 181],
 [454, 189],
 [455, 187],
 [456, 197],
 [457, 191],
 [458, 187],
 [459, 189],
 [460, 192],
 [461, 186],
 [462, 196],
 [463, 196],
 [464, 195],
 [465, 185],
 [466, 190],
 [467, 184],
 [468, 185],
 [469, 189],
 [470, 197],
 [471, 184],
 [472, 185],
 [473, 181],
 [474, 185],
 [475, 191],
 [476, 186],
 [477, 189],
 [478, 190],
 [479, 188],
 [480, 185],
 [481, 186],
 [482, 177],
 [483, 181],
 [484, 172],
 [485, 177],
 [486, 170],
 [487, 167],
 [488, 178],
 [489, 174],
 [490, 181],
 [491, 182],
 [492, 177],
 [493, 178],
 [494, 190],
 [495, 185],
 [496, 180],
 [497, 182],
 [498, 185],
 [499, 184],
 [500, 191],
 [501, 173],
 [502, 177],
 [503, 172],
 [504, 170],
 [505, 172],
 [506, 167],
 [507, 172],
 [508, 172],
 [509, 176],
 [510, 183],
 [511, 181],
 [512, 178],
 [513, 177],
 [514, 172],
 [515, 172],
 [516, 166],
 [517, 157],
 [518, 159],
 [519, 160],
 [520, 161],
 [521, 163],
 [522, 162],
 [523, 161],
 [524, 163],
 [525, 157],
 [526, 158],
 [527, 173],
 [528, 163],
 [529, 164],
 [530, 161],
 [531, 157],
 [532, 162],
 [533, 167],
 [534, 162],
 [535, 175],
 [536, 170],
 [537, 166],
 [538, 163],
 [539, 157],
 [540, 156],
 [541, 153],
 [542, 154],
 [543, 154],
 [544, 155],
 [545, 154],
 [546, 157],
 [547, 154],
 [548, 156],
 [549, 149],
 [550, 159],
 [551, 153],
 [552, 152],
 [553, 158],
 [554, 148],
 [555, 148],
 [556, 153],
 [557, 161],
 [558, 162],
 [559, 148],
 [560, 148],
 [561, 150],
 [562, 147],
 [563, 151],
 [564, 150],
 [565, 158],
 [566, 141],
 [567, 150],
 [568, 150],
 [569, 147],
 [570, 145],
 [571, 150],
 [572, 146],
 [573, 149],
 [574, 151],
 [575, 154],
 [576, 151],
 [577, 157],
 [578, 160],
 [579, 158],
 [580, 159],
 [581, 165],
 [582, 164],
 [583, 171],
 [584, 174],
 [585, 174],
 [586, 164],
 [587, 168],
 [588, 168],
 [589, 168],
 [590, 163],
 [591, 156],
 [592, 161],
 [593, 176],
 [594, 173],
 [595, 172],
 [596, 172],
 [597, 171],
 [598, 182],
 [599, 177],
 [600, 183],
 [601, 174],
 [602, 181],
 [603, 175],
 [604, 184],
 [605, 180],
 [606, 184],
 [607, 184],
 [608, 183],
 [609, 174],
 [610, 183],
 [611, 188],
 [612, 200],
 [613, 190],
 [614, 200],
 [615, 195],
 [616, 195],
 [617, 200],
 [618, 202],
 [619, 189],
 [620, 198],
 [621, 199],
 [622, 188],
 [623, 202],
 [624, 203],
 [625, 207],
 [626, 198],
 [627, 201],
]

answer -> 564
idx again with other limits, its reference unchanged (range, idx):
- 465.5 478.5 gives 467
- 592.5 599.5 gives 645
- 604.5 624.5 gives 342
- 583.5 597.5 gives 141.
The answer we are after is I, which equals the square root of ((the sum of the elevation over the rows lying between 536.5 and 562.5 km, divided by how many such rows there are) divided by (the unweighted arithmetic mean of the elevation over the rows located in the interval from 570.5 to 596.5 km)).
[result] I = 0.97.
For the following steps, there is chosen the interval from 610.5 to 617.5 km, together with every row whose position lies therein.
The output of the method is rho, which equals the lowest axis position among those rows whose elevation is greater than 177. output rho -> 611 km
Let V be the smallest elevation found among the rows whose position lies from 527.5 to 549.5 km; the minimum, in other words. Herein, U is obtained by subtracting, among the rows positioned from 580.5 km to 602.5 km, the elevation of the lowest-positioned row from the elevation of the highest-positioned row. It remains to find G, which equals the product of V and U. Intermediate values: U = 16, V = 149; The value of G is 2384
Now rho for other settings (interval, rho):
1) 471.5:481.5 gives 472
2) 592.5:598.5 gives 598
